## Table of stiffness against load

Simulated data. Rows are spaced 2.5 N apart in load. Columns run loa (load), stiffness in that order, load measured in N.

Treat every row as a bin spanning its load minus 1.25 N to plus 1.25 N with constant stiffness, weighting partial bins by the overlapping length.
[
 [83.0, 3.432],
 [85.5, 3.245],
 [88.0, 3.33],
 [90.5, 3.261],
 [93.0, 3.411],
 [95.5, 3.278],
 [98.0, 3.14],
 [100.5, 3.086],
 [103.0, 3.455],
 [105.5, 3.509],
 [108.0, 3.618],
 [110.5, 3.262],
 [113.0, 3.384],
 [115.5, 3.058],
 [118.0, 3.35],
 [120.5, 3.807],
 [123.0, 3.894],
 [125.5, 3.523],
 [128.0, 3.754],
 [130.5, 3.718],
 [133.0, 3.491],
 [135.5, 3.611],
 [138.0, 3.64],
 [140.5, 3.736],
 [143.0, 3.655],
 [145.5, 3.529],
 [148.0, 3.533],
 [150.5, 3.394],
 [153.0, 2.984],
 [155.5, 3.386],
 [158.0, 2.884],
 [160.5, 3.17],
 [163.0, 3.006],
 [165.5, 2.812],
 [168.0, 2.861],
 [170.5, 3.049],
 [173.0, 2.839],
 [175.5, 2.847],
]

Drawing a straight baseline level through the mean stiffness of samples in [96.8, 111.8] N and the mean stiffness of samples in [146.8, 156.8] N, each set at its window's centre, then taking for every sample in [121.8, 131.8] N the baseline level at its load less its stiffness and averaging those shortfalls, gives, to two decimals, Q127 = -0.39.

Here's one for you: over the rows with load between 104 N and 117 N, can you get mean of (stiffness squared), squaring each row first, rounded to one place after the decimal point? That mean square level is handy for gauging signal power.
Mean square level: 11.4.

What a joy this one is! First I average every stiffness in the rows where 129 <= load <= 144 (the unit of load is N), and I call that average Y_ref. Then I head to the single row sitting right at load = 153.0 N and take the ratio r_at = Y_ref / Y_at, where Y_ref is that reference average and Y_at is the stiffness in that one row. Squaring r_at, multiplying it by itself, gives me 1.49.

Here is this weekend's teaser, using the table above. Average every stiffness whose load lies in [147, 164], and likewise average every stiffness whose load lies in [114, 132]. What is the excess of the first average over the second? -0.39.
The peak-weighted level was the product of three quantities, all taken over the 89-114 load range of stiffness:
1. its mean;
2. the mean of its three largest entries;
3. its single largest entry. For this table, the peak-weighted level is 42.6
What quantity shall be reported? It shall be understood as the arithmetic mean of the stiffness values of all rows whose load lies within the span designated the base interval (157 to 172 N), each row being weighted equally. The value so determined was 2.96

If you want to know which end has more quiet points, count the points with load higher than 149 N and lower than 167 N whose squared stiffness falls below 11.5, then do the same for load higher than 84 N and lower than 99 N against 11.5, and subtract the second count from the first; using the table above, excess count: 1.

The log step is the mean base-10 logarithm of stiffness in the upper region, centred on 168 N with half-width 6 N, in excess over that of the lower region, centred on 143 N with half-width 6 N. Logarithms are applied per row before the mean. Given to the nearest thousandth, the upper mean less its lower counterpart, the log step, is -0.094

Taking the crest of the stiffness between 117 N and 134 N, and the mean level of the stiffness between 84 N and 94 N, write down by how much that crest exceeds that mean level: 0.58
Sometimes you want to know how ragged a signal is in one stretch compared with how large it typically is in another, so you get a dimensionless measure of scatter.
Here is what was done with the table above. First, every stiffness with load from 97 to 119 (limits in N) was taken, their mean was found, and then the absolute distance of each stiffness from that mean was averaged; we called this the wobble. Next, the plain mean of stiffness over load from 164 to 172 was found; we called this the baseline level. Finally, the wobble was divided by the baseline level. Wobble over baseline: 0.055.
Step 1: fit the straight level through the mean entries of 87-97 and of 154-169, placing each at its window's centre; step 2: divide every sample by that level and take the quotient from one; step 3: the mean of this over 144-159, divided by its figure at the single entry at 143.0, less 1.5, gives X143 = -1.1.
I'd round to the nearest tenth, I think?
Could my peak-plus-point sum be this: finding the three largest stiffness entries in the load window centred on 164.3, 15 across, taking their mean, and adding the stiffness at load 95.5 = 6.4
